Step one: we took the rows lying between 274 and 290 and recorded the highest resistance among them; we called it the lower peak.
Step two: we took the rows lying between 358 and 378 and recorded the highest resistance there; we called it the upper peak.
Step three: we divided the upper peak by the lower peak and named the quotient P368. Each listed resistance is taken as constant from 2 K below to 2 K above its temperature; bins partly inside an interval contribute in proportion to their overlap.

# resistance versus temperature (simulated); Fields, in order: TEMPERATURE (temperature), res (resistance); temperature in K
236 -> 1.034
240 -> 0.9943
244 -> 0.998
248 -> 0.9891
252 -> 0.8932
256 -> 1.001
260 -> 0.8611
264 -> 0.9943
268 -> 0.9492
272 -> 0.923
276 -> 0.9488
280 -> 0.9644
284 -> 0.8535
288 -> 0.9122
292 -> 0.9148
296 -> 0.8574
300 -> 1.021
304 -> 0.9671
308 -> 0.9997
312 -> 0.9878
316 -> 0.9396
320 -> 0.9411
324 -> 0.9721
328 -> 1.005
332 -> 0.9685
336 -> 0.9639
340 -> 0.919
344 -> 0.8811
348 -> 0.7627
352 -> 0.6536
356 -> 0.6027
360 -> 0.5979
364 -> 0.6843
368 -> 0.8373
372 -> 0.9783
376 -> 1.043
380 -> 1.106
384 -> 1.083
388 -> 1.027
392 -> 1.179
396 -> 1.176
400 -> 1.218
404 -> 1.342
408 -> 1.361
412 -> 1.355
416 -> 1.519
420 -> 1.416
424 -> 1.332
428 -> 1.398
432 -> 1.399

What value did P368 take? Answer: 1.08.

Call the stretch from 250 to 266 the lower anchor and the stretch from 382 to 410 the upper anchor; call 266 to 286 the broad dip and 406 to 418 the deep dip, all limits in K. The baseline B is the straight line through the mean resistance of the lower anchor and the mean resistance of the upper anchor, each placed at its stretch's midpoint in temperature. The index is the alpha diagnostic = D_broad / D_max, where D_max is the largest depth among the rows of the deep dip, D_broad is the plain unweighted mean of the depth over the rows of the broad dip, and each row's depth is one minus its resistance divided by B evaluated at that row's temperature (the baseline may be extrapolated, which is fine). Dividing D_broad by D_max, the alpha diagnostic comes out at -0.4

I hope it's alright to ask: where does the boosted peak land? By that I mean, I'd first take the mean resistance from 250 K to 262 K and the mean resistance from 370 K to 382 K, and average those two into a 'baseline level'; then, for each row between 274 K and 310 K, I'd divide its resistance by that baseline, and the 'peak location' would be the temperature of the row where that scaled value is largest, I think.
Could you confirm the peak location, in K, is 300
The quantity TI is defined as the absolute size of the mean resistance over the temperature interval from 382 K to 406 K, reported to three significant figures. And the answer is 1.17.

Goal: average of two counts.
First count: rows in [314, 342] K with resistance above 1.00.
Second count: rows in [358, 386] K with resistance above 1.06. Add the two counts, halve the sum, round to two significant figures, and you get 1.5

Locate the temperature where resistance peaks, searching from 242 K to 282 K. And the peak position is 256 K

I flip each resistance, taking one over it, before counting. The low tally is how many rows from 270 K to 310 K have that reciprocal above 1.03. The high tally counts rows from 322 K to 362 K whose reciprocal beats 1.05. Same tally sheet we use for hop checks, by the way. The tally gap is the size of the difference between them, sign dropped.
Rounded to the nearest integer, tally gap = 2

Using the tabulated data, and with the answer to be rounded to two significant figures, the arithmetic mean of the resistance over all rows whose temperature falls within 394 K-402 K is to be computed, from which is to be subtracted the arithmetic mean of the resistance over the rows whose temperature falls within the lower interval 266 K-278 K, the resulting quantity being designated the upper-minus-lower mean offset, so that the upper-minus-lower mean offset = 0.26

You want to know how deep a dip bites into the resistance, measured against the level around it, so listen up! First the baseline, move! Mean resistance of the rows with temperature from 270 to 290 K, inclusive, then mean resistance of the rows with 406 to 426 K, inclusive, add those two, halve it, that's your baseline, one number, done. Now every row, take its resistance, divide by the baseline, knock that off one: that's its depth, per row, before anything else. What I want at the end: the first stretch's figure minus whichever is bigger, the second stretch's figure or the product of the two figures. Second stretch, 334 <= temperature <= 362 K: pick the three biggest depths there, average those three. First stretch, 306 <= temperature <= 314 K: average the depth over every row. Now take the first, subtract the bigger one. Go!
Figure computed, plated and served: -0.3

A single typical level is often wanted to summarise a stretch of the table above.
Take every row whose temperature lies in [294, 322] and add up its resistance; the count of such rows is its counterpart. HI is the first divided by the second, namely 0.96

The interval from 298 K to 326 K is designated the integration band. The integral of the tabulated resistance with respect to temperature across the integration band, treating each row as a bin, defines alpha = 27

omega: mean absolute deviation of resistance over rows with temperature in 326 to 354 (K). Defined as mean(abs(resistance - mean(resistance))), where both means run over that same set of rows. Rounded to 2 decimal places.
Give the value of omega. 0.10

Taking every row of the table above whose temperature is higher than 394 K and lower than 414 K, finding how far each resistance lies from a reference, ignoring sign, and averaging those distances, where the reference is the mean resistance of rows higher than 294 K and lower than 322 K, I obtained 0.33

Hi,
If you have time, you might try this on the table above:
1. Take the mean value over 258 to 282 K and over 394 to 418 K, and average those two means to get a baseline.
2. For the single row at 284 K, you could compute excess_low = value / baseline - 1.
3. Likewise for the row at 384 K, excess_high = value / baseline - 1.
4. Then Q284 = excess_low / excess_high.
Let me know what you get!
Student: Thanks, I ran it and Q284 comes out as 5.5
